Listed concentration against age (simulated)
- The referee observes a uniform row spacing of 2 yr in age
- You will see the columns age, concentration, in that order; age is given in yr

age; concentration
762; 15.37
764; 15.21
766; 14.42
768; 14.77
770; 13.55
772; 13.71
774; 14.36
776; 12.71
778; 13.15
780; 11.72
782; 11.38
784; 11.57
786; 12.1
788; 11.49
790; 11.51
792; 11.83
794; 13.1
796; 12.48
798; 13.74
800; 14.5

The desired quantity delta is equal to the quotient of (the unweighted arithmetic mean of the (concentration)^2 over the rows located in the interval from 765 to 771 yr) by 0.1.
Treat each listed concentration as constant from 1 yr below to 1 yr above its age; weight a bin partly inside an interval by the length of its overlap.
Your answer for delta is 2032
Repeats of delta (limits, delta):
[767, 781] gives 1811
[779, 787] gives 1368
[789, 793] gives 1362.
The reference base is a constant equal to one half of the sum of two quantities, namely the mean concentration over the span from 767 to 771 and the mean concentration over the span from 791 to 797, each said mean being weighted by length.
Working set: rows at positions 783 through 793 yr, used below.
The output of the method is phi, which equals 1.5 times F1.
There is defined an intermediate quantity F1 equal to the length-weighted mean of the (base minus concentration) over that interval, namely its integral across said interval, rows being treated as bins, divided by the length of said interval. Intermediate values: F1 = 1.6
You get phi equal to 2.4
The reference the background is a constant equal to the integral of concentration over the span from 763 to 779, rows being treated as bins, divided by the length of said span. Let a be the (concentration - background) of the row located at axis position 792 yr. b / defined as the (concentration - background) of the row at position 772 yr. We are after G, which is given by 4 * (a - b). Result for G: -8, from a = -2.2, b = -0.3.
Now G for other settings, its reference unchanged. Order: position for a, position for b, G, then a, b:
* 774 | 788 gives 11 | 0.4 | -2.5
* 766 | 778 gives 5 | 0.4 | -0.8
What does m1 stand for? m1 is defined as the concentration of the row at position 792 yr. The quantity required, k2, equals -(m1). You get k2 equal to -11.8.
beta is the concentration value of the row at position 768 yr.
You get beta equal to 14.77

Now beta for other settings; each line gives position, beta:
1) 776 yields 12.71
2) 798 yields 13.74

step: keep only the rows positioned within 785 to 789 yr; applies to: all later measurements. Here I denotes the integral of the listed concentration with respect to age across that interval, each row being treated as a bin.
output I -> 47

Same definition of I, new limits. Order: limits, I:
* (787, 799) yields 148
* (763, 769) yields 89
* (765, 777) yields 167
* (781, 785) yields 46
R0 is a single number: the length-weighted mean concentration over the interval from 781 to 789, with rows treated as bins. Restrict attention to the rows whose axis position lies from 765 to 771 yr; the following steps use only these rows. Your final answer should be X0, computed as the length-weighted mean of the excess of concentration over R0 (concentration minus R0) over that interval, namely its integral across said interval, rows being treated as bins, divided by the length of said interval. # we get 2.6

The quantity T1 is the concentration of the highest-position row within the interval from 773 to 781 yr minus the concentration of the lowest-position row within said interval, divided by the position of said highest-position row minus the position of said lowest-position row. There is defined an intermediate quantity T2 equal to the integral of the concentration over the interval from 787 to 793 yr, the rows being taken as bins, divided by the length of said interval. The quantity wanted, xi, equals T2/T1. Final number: -26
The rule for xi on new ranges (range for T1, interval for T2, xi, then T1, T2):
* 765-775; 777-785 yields -1594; 0.0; 12.0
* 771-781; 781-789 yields -47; -0.2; 11.6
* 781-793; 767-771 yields 315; 0.0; 14.2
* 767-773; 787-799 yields -47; -0.3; 12.4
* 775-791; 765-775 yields -165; -0.1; 14.2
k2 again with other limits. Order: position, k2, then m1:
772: -13.7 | 13.71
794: -13.1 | 13.1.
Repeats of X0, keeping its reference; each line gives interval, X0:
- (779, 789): 0.0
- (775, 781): 0.9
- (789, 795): 0.5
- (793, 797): 1.2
